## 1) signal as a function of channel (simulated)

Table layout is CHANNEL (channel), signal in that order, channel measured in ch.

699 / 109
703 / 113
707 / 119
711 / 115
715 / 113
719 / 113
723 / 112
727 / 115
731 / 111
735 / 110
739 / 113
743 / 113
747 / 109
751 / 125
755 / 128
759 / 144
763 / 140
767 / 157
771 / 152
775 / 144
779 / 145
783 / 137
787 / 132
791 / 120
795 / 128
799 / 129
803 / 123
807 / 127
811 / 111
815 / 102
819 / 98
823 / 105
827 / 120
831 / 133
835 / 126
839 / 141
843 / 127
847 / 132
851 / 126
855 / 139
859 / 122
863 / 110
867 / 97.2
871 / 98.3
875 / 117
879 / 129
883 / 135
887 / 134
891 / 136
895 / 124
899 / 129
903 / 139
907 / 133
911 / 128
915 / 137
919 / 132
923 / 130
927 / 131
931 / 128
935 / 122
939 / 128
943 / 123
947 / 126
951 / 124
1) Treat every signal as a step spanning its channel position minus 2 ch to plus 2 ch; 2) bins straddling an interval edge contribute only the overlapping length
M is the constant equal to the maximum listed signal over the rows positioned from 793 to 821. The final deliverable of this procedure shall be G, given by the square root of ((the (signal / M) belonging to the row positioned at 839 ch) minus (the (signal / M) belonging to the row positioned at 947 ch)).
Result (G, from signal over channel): 0.34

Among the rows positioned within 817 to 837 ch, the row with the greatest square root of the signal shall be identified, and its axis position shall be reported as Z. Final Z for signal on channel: 831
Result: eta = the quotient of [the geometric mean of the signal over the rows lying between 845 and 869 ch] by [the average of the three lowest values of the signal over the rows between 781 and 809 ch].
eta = 0.97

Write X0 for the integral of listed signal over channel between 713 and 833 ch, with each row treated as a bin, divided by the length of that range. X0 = 124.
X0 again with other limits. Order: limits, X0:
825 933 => 127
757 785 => 146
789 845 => 121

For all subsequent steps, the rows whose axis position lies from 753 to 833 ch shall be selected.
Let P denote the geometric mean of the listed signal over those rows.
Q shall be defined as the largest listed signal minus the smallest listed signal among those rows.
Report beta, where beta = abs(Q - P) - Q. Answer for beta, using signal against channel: 10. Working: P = 128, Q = 59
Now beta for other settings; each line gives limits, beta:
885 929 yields 102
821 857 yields 55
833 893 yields 36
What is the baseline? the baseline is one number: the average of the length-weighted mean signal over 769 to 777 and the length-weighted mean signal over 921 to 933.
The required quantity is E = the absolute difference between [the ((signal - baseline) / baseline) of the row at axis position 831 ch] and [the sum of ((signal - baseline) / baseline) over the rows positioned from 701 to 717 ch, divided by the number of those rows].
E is 0.13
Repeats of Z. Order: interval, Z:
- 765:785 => 767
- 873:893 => 891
